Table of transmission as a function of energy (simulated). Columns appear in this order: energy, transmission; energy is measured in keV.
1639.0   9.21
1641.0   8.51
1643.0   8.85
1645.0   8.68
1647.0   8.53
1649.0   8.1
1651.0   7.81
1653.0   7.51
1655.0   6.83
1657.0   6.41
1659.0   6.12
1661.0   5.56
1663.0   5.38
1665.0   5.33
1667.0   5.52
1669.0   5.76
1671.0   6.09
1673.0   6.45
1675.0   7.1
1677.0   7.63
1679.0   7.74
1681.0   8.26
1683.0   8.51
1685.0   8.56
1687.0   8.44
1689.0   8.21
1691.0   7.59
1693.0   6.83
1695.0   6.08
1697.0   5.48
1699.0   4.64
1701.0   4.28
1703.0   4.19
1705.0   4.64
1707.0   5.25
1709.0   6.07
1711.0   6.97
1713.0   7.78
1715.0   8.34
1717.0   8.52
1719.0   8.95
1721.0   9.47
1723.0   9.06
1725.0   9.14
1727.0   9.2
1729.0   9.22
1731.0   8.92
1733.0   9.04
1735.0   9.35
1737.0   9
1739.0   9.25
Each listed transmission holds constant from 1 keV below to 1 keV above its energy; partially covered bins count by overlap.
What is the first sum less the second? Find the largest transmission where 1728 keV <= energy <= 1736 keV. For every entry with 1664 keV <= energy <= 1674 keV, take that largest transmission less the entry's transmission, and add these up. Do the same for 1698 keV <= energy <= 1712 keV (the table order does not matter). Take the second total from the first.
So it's -12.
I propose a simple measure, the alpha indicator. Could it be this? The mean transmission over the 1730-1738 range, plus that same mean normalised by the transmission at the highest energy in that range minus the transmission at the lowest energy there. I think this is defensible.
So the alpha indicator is 123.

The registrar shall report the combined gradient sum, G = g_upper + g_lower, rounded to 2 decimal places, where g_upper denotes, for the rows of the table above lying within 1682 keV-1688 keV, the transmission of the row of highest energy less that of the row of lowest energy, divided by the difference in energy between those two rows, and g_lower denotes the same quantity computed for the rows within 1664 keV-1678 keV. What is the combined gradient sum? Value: 0.17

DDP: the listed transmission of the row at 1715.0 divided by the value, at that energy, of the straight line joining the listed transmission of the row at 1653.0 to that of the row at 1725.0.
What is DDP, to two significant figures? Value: 0.94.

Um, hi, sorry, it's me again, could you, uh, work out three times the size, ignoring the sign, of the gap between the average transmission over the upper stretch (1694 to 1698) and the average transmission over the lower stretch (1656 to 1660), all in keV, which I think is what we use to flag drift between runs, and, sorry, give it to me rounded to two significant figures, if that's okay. 1.5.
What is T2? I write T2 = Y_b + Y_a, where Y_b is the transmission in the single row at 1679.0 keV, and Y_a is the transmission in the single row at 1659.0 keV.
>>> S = 13.9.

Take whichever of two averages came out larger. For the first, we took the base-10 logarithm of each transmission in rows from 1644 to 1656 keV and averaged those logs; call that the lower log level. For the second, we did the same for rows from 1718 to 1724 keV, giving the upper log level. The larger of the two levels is 0.96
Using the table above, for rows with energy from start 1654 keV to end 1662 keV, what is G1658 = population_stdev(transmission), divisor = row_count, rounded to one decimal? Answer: 0.5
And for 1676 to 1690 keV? 0.3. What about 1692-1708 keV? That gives 0.9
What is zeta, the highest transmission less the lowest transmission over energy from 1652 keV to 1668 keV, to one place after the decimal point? 2.2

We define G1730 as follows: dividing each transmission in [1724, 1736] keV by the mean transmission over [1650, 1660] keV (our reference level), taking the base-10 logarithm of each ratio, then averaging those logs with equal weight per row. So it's 0.12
